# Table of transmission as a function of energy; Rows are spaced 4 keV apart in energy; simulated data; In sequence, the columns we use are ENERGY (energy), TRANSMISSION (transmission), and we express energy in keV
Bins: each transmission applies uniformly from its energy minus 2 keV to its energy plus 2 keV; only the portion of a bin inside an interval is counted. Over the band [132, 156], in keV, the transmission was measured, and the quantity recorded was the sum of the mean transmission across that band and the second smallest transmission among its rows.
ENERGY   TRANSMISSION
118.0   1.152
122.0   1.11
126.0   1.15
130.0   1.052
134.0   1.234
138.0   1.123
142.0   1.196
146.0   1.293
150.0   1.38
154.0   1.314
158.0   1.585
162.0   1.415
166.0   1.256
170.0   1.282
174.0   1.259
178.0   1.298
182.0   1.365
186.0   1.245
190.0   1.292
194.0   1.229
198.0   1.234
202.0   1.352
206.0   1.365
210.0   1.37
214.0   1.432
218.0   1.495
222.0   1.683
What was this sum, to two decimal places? 2.45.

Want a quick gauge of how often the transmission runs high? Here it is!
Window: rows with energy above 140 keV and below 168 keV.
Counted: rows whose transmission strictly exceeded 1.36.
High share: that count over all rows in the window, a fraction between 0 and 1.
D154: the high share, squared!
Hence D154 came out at 0.18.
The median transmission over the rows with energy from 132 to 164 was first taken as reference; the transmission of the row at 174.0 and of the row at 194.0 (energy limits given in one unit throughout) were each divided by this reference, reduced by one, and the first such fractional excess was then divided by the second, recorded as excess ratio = 0.6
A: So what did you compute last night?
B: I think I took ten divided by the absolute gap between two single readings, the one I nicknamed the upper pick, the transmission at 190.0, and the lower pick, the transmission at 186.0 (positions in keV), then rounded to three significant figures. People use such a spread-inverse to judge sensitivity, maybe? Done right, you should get 213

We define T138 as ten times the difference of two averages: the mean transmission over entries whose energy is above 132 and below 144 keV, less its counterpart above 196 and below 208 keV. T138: -1.3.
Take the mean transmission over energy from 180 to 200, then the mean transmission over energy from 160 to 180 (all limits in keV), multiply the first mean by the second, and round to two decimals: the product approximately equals 1.66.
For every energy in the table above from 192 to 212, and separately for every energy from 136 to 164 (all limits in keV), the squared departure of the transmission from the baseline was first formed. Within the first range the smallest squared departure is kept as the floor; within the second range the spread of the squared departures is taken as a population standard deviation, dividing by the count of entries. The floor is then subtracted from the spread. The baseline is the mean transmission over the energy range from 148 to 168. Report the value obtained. 0.024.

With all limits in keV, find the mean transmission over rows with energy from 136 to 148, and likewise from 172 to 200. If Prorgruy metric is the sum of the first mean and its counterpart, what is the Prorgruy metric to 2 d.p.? 2.48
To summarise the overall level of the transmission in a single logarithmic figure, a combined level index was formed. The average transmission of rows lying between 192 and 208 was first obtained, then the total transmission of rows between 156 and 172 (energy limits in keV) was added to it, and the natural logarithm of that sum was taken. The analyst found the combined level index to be 1.92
